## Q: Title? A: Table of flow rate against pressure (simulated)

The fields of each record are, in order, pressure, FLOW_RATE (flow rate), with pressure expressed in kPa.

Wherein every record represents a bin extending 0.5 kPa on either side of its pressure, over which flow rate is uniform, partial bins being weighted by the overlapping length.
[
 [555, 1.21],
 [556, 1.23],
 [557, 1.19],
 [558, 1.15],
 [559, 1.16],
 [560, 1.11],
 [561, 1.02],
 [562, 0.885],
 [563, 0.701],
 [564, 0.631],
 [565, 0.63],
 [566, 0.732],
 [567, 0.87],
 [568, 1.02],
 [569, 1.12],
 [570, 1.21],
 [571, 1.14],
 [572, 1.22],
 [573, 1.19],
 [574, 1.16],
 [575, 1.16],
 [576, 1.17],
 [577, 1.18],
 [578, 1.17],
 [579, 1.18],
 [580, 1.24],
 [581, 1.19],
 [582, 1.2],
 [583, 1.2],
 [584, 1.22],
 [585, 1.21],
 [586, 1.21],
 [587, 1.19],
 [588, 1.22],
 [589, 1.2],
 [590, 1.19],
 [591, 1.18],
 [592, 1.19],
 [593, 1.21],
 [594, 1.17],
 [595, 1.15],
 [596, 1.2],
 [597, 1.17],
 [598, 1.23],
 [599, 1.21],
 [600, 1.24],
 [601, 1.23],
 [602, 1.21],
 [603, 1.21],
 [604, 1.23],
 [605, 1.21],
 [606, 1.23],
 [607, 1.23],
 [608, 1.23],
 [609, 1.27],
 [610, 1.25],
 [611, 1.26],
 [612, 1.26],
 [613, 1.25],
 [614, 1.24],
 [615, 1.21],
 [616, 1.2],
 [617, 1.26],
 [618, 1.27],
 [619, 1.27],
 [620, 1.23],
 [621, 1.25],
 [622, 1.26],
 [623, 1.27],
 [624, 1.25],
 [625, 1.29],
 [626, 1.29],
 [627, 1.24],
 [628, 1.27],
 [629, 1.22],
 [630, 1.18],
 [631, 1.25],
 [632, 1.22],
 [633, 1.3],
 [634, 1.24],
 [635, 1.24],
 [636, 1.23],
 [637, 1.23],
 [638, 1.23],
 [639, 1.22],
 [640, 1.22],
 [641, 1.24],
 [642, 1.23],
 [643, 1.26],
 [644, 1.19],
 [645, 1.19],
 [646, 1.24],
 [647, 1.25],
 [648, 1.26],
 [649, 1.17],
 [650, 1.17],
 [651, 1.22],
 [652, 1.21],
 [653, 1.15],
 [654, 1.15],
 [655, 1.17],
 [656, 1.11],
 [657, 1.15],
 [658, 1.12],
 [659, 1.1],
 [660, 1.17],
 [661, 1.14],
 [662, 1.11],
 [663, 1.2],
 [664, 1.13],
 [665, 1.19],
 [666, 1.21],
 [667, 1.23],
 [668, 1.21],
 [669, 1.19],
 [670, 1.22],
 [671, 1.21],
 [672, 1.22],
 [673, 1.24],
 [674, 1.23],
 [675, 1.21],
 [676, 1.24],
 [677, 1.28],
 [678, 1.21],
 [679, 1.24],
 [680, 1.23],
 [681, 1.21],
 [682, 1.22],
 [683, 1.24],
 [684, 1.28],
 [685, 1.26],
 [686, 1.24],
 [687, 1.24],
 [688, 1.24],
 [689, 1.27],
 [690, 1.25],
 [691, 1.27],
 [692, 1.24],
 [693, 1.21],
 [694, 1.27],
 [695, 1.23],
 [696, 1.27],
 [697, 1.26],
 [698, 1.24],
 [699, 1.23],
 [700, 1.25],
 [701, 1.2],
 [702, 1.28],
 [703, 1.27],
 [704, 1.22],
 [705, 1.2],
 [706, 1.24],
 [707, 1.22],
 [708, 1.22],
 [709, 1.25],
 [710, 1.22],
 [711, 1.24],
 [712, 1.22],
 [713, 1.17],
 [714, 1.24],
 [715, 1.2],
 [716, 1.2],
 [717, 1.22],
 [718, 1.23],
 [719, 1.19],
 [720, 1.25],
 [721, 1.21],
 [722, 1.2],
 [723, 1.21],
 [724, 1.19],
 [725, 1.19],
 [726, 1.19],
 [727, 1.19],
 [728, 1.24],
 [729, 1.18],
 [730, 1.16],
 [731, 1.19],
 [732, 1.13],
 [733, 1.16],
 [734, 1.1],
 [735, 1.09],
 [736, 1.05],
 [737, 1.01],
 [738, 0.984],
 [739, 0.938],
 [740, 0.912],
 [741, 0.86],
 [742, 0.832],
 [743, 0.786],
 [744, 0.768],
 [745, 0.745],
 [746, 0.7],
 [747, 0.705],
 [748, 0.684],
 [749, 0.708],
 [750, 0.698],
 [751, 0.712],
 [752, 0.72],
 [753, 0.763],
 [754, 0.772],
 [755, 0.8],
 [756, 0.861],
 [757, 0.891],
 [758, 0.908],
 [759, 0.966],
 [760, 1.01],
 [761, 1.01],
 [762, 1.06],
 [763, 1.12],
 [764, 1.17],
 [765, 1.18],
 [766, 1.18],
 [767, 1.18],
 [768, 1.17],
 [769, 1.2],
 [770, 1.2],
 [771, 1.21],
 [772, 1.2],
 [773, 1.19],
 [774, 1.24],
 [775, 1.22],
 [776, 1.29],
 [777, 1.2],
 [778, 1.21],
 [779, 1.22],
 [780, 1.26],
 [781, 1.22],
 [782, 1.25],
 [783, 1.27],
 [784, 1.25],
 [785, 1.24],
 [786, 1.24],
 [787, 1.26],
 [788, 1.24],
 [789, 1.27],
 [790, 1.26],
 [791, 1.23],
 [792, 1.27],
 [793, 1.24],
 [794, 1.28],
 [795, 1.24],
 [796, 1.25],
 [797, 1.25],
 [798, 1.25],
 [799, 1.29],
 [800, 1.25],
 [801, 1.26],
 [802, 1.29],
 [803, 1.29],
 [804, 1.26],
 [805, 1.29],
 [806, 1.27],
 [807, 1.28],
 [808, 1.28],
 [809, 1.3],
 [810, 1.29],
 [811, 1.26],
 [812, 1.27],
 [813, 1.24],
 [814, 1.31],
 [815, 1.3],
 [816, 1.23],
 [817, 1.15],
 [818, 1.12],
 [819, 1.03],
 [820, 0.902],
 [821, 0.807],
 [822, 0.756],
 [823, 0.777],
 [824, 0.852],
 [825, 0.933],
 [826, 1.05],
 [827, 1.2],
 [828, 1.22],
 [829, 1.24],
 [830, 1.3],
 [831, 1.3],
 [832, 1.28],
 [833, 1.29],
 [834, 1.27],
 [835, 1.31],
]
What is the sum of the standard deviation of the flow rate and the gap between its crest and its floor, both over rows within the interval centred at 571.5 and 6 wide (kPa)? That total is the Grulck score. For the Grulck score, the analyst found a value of 0.14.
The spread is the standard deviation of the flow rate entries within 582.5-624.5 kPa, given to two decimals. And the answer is 0.03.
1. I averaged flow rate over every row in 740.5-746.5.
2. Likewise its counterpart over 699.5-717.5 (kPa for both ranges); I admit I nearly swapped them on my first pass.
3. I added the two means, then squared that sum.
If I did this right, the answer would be 4.03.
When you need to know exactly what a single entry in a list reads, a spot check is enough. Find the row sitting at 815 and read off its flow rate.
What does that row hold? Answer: 1.3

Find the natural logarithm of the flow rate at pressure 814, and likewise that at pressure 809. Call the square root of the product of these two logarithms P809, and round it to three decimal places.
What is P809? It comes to 0.266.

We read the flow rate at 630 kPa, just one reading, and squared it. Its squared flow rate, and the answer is 1.39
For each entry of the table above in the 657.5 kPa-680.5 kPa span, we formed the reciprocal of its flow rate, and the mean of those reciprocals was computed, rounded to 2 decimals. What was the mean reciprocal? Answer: 0.84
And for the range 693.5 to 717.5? 0.81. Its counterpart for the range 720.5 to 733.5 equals 0.84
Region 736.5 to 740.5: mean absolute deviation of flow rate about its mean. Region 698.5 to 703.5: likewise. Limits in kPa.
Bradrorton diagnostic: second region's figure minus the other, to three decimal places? -0.011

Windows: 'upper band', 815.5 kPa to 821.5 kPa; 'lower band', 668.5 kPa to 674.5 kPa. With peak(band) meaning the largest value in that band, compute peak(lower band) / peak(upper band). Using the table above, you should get 1.01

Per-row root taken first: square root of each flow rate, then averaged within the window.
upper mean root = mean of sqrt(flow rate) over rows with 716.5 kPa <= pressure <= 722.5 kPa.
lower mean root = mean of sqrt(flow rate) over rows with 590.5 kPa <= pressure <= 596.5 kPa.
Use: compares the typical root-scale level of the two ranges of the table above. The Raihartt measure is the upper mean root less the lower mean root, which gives 0.015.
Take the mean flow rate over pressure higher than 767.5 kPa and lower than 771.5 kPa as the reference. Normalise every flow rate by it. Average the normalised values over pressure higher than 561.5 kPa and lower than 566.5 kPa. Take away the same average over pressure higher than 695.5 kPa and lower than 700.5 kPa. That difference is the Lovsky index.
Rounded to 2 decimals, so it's -0.45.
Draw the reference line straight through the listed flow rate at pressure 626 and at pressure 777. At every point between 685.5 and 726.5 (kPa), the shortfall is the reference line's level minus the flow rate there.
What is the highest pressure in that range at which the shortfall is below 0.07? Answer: 726 kPa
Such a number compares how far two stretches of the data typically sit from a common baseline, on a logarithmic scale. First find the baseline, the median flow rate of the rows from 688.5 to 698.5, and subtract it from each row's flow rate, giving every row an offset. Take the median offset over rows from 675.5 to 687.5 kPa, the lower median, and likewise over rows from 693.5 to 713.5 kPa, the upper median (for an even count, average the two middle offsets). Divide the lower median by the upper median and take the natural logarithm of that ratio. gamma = -0.3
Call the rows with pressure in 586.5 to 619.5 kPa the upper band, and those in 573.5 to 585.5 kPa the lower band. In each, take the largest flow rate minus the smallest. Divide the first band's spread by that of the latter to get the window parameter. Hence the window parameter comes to 1.5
